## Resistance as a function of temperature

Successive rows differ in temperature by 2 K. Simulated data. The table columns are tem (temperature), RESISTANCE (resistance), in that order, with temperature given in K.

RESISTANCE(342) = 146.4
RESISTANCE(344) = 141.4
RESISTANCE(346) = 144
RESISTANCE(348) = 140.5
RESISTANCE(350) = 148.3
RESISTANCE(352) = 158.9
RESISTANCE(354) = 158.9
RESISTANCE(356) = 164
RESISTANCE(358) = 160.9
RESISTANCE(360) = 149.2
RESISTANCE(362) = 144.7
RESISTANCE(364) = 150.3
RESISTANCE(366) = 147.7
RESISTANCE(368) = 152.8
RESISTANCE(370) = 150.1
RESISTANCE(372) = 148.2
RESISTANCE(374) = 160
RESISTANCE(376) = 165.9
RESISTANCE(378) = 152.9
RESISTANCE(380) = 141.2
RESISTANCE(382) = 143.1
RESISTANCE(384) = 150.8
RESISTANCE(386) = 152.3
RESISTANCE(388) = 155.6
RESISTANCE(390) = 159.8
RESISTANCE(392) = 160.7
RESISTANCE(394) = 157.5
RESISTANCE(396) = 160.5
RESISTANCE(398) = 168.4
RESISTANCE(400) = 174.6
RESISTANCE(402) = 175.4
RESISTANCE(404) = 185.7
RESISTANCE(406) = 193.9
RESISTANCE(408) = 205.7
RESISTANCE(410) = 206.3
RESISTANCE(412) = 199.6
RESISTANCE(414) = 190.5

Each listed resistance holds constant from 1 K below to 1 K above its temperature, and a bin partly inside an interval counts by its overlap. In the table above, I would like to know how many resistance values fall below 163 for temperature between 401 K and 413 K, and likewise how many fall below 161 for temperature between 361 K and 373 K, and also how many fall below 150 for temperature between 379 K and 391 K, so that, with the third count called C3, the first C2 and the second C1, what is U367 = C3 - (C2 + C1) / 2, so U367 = -1.0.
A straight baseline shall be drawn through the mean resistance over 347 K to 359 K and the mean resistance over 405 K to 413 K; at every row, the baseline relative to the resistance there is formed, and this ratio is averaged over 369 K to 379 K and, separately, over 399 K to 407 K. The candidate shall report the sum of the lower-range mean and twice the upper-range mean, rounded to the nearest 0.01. 3.27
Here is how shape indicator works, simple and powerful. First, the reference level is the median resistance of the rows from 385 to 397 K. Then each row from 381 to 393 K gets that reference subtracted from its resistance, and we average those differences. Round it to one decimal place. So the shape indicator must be -4.9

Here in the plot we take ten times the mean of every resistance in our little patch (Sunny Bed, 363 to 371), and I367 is 1502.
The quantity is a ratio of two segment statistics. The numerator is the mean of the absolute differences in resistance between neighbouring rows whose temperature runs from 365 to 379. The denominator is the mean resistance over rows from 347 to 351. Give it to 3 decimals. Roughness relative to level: 0.047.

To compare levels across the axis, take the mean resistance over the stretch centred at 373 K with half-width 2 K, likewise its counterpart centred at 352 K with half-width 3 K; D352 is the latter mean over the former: 1.008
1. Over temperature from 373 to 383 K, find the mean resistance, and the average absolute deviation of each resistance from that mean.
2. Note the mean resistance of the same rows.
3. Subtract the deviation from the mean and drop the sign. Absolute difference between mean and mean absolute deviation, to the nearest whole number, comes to 144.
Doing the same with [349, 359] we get 154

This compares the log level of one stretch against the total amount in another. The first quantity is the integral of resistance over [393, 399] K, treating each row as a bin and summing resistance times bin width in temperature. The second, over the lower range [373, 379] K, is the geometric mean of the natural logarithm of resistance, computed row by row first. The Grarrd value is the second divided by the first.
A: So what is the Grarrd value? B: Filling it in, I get 0.0052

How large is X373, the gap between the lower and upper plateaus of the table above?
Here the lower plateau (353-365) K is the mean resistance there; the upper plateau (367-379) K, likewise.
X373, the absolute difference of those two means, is 0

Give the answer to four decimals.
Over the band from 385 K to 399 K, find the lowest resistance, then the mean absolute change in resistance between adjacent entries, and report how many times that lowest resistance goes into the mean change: 0.0246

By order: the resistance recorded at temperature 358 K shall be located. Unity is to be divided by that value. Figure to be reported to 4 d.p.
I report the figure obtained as 0.0062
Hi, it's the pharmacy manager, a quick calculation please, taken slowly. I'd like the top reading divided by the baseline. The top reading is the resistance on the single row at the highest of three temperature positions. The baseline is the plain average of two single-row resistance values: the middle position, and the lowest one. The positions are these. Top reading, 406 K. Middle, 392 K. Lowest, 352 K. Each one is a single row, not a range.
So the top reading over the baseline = 1.21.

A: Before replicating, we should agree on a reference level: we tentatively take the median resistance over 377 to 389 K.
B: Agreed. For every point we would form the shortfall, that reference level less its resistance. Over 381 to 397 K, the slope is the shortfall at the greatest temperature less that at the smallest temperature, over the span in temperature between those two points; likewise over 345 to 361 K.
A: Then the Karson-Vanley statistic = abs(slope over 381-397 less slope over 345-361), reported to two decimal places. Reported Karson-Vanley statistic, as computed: 0.87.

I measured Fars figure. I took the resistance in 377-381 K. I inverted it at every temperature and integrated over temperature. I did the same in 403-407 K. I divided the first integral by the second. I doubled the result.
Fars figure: 2.6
